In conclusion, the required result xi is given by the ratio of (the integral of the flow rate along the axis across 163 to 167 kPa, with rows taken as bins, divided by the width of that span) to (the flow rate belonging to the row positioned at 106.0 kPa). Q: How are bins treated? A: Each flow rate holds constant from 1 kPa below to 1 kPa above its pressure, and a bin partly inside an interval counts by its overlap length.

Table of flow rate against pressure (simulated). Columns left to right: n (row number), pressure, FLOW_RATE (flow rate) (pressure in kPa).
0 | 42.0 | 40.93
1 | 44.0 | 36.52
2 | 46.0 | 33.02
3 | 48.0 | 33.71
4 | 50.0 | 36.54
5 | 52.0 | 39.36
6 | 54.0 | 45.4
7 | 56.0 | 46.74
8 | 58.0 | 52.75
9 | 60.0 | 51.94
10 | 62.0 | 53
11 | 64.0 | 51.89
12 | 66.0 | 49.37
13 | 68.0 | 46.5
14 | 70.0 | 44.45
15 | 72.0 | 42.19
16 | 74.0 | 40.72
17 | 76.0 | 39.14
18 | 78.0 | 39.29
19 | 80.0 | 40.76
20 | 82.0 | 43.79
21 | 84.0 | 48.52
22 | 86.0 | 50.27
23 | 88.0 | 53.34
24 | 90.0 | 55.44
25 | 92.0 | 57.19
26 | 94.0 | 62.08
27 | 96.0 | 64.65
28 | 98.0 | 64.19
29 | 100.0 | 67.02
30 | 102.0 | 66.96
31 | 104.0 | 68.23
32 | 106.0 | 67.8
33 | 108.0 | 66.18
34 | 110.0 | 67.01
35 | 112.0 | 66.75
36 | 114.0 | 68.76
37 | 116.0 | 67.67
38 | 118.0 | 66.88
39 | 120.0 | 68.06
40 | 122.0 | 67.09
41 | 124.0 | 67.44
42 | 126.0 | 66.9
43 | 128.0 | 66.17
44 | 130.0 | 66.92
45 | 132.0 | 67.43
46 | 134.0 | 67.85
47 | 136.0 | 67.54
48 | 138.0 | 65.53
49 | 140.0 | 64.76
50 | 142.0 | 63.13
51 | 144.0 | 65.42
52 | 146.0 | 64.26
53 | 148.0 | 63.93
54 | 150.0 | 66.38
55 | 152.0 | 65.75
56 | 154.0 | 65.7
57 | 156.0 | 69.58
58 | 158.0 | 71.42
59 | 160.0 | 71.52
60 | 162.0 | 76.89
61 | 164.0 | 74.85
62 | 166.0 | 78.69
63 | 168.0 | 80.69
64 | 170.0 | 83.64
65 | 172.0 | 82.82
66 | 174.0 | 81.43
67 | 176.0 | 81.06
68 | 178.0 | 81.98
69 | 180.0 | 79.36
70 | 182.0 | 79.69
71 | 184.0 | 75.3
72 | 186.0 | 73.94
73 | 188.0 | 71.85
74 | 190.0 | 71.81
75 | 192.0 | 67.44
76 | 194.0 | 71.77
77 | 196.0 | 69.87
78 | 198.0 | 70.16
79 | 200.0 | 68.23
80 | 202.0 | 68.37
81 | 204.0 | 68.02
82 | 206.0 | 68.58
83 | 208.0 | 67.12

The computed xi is 1.13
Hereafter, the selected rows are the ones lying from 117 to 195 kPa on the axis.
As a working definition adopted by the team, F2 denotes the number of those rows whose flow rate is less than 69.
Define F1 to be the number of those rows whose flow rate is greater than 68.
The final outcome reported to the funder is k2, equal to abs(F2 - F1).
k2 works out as 0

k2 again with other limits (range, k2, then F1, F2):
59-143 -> 39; 3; 42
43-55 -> 6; 0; 6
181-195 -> 5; 6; 1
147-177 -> 7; 11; 4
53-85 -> 16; 0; 16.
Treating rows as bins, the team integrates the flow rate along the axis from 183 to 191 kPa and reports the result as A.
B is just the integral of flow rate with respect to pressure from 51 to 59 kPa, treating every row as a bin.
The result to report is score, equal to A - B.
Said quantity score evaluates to 217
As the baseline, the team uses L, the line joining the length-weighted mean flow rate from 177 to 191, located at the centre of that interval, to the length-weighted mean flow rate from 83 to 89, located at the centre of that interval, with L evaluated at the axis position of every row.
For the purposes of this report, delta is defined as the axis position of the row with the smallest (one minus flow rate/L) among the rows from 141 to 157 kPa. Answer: 156.0 kPa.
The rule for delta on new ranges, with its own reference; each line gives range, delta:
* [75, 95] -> 94.0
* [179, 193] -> 180.0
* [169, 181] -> 170.0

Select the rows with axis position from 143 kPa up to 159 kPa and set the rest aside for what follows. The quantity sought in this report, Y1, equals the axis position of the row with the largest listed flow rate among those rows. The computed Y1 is 158.0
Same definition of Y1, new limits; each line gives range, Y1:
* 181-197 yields 182.0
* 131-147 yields 134.0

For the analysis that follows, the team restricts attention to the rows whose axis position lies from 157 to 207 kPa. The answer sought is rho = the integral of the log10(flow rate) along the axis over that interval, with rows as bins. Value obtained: 94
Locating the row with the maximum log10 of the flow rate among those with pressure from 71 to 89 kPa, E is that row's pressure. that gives 88.0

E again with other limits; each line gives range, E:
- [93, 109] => 104.0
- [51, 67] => 62.0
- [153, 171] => 170.0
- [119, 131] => 120.0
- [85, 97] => 96.0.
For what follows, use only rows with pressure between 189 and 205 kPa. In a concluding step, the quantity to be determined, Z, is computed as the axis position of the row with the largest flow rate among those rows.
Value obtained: 190.0 kPa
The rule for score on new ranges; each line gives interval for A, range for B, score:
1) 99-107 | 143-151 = 20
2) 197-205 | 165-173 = -102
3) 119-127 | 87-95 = 83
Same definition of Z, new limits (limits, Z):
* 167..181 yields 170.0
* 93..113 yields 104.0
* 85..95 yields 94.0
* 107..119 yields 114.0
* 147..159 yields 158.0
